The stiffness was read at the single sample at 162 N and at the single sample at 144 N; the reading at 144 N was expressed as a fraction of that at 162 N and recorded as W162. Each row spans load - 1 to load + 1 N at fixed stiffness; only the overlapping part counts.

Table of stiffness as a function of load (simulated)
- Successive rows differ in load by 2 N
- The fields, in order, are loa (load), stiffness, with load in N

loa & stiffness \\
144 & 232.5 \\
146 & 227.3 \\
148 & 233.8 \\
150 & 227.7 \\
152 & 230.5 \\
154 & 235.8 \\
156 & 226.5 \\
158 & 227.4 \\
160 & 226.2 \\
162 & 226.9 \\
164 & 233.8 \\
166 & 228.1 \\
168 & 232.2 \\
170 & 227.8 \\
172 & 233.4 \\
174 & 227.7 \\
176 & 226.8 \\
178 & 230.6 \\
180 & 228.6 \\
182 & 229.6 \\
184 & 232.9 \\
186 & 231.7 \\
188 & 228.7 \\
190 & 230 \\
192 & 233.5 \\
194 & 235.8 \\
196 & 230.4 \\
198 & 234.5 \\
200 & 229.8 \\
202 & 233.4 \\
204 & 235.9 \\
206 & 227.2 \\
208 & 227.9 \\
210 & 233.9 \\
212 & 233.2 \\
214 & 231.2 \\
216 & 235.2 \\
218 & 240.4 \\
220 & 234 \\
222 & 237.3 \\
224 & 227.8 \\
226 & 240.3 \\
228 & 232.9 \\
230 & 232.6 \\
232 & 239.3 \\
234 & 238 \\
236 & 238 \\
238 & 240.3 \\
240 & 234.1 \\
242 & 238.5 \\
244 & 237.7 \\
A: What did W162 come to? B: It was 1.02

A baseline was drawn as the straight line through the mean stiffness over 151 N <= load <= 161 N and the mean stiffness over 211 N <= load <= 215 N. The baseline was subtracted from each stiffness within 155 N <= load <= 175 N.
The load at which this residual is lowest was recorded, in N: 160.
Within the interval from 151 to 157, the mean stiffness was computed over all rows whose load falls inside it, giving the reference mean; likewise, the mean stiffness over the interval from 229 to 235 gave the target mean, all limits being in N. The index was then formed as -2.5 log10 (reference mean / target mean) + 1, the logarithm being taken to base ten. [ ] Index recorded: 1.026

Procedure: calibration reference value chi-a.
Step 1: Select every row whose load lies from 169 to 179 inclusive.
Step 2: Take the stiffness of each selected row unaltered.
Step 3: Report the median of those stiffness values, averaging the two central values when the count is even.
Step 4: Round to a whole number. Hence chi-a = 228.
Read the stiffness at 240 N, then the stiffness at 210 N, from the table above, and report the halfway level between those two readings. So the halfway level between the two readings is 234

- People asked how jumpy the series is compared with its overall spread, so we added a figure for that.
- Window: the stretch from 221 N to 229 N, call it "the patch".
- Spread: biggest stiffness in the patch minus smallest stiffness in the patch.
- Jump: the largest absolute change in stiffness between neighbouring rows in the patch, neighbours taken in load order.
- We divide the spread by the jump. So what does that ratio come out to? 1.0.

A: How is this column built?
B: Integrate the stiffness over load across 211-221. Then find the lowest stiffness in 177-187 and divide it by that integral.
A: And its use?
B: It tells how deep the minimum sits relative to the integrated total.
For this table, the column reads 0.0974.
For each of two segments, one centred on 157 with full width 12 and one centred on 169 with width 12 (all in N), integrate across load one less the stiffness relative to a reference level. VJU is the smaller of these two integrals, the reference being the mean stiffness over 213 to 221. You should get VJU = 0.24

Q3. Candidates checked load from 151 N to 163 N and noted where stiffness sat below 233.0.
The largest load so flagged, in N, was 162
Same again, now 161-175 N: 174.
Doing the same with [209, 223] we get 214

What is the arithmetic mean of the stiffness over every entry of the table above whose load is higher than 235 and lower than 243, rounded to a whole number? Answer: 238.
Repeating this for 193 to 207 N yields 232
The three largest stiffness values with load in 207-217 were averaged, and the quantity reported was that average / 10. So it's 23.4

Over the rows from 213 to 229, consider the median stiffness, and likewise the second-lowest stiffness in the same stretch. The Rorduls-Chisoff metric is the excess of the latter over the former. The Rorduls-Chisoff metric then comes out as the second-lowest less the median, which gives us -3.4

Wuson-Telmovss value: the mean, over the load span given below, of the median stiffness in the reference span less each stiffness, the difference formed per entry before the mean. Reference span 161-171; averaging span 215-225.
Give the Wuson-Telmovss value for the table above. -6.8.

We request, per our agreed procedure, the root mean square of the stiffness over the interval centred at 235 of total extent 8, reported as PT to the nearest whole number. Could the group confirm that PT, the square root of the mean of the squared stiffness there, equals 239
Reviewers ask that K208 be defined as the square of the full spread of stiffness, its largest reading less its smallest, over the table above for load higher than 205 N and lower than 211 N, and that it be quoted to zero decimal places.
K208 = 45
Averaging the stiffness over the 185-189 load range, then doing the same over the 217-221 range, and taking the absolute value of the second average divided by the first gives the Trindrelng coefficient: 1.03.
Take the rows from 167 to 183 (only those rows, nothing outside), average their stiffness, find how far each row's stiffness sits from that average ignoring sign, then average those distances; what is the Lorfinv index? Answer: 1.9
